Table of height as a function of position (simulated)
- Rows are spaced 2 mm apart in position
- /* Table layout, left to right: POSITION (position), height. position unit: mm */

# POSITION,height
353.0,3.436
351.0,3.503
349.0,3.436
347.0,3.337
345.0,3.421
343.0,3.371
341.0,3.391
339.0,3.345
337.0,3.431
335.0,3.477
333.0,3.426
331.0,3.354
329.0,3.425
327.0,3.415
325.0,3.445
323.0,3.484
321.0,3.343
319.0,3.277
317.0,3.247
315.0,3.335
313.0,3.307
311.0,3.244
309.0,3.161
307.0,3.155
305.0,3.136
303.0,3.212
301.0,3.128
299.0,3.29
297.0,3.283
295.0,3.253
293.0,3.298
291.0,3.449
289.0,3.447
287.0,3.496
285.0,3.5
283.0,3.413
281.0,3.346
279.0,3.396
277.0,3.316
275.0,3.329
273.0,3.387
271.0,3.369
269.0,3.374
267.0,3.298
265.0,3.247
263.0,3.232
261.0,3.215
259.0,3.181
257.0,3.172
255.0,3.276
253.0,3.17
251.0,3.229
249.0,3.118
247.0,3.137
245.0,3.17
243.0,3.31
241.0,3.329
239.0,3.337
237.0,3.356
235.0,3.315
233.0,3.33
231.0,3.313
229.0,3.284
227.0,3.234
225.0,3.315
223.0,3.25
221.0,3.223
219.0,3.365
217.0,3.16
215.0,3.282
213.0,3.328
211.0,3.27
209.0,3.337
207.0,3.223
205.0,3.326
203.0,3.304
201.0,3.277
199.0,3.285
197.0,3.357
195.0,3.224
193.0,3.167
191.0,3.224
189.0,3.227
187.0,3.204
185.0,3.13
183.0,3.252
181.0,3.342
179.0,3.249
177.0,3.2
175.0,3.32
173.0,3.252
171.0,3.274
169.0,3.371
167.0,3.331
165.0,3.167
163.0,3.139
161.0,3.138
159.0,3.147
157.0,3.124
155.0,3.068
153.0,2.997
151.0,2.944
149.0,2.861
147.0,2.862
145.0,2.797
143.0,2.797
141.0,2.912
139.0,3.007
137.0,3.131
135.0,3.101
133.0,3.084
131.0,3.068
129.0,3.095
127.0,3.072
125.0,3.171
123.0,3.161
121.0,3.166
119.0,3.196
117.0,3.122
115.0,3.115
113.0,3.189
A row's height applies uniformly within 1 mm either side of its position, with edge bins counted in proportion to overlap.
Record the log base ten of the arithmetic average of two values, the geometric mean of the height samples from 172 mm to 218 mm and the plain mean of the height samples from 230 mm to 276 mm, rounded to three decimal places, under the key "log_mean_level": 0.514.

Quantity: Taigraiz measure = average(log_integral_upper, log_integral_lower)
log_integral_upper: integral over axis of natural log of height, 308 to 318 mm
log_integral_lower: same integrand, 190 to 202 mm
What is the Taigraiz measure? 13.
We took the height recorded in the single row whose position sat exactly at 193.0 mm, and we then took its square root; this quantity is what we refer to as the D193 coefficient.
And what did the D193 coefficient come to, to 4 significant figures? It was 1.780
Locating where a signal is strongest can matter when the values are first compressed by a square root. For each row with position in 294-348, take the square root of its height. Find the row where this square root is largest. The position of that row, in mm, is 323.0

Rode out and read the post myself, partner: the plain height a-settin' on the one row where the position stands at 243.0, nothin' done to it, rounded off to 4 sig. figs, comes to 3.310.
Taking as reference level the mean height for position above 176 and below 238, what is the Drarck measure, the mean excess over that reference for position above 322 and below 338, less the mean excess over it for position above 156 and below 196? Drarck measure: 0.21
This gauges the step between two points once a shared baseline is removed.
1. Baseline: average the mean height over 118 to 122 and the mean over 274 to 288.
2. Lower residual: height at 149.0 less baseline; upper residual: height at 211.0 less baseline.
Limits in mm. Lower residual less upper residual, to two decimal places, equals -0.41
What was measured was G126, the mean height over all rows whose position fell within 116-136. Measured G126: 3.12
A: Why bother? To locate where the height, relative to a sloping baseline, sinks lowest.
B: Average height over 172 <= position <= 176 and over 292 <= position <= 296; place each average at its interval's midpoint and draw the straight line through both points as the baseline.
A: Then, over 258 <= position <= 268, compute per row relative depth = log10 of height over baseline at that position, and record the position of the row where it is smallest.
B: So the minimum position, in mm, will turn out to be 259.0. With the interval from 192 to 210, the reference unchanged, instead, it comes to 193.0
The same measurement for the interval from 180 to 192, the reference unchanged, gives 185.0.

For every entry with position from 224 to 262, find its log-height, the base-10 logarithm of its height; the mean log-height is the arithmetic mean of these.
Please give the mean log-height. 0.512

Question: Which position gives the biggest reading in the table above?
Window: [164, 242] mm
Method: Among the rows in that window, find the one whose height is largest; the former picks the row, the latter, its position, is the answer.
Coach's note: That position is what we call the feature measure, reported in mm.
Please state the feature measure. 169.0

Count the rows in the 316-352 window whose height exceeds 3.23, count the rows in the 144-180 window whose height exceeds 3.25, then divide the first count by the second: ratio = 3.6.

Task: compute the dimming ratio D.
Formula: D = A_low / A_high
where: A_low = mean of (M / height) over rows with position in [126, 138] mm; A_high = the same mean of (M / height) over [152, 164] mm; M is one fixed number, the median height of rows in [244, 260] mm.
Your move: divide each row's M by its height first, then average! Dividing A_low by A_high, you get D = 1.003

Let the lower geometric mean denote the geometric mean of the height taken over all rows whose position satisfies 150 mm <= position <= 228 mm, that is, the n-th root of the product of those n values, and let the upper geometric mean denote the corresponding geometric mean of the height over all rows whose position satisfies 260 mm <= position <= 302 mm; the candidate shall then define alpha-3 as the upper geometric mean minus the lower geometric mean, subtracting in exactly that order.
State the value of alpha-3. 0.11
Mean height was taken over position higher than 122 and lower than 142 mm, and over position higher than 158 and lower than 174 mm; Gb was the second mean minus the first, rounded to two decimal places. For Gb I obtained 0.15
